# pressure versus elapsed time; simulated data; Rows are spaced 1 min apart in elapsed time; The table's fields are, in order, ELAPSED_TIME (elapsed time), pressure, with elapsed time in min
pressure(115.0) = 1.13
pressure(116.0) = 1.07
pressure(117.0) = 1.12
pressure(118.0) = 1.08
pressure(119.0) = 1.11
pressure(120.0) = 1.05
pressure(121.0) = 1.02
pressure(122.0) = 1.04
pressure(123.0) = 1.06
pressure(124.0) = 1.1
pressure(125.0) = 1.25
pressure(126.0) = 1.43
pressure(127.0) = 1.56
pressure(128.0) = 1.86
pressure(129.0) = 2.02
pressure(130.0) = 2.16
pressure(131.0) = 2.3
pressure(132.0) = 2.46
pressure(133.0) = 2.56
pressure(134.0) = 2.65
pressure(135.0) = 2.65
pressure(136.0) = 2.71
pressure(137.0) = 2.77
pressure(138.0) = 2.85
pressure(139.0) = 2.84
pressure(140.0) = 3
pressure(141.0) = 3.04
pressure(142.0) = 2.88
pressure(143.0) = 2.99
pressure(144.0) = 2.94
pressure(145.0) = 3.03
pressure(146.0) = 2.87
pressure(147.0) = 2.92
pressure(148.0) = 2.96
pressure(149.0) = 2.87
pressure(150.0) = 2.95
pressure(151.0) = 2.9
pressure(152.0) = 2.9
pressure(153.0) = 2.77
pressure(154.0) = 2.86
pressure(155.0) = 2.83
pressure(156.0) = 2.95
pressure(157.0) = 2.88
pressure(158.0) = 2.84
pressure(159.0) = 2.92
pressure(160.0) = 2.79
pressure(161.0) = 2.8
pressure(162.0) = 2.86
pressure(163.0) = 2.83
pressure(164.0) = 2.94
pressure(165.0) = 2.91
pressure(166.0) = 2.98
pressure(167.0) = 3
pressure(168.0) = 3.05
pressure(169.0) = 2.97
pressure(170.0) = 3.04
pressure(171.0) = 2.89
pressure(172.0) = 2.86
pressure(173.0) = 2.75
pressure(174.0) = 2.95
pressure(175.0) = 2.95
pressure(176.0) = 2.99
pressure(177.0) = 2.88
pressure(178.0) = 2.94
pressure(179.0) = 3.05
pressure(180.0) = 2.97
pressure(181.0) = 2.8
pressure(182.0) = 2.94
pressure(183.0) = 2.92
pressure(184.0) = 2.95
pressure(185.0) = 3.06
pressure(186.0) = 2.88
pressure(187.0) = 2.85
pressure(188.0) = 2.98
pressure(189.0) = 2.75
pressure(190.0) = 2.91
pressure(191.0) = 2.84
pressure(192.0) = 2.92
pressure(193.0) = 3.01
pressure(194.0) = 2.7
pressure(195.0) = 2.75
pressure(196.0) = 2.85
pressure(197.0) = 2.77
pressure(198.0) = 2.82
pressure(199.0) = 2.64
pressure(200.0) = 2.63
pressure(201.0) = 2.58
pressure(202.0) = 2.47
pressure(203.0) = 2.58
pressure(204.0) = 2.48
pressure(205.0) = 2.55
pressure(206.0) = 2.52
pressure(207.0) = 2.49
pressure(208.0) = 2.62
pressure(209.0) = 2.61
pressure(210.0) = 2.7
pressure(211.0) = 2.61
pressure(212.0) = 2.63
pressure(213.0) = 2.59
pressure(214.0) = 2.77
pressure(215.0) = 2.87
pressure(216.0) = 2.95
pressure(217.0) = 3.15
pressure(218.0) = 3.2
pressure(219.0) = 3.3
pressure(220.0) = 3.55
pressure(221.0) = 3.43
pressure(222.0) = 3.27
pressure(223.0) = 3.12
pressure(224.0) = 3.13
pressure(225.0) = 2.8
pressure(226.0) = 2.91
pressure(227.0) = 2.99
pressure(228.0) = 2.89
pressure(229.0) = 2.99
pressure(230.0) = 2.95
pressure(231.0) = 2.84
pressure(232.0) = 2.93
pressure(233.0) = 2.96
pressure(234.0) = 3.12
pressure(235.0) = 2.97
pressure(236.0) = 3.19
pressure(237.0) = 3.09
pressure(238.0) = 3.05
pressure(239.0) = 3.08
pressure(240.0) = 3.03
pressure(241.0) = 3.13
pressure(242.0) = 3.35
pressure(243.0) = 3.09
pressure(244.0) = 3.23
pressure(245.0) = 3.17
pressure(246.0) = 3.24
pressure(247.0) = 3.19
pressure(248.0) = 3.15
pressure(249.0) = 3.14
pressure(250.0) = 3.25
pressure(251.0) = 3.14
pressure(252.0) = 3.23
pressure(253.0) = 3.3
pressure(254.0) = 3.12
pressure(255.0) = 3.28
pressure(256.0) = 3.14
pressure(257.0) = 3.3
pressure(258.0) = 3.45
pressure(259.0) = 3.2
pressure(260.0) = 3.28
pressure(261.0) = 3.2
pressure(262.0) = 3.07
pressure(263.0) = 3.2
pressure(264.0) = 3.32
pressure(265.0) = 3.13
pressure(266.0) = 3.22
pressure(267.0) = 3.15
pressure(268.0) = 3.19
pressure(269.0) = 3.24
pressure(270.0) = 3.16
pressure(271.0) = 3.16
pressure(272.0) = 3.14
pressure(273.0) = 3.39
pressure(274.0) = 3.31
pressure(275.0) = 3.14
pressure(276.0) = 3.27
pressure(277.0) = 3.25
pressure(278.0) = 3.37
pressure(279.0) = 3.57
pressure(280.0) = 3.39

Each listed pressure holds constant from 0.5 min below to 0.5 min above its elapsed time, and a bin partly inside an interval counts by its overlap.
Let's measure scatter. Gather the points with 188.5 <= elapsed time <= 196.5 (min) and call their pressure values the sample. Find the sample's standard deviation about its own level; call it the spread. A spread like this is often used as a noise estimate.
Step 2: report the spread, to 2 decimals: 0.10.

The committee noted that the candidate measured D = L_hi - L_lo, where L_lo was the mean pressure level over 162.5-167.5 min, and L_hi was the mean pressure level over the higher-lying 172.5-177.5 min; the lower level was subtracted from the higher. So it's 0.0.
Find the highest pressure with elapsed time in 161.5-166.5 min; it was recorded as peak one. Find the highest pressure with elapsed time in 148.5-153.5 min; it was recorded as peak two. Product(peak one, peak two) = 8.8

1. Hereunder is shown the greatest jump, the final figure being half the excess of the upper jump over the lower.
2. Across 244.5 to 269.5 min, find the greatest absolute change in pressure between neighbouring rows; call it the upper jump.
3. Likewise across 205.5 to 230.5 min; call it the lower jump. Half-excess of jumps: -0.04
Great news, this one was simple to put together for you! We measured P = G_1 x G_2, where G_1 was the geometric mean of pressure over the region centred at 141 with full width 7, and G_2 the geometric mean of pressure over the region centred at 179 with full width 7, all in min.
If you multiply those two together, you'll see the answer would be 8.6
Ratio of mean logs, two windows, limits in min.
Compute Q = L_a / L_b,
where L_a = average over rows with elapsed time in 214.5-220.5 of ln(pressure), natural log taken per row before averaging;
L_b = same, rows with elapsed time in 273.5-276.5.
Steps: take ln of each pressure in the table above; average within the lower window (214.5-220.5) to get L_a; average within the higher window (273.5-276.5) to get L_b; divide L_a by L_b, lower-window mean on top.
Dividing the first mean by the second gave 0.98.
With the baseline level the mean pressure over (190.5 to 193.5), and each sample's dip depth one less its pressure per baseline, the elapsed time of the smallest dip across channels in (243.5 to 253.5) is 253.0 min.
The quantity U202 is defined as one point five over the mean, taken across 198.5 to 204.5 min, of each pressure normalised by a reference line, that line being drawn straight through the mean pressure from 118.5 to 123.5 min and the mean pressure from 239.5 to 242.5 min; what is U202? 1.45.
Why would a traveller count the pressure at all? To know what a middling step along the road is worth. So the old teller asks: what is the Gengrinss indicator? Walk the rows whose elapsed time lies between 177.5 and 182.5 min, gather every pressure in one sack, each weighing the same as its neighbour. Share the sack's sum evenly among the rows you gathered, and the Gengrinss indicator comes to 2.9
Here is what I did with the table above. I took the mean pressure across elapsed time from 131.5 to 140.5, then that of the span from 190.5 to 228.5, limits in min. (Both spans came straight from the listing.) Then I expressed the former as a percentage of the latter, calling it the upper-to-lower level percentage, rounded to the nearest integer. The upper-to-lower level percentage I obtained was 96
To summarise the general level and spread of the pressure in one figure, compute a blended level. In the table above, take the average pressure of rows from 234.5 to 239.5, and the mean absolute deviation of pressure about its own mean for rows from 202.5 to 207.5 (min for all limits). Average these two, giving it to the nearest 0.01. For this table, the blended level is 1.55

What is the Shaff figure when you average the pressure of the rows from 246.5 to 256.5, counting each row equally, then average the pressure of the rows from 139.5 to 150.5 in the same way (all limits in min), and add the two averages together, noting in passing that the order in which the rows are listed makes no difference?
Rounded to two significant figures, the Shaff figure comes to 6.1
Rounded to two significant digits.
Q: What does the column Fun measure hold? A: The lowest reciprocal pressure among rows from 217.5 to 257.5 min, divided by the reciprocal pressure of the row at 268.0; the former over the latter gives 0.90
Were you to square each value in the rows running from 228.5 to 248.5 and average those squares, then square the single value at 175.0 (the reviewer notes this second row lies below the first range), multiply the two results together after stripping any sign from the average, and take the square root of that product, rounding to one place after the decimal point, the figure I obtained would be 9.1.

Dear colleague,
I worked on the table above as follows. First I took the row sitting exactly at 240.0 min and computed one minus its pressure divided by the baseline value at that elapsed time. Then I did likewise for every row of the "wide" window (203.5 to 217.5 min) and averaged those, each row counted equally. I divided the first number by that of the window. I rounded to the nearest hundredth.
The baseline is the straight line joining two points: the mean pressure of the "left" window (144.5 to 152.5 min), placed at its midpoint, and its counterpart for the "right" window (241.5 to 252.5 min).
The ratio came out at 0.35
